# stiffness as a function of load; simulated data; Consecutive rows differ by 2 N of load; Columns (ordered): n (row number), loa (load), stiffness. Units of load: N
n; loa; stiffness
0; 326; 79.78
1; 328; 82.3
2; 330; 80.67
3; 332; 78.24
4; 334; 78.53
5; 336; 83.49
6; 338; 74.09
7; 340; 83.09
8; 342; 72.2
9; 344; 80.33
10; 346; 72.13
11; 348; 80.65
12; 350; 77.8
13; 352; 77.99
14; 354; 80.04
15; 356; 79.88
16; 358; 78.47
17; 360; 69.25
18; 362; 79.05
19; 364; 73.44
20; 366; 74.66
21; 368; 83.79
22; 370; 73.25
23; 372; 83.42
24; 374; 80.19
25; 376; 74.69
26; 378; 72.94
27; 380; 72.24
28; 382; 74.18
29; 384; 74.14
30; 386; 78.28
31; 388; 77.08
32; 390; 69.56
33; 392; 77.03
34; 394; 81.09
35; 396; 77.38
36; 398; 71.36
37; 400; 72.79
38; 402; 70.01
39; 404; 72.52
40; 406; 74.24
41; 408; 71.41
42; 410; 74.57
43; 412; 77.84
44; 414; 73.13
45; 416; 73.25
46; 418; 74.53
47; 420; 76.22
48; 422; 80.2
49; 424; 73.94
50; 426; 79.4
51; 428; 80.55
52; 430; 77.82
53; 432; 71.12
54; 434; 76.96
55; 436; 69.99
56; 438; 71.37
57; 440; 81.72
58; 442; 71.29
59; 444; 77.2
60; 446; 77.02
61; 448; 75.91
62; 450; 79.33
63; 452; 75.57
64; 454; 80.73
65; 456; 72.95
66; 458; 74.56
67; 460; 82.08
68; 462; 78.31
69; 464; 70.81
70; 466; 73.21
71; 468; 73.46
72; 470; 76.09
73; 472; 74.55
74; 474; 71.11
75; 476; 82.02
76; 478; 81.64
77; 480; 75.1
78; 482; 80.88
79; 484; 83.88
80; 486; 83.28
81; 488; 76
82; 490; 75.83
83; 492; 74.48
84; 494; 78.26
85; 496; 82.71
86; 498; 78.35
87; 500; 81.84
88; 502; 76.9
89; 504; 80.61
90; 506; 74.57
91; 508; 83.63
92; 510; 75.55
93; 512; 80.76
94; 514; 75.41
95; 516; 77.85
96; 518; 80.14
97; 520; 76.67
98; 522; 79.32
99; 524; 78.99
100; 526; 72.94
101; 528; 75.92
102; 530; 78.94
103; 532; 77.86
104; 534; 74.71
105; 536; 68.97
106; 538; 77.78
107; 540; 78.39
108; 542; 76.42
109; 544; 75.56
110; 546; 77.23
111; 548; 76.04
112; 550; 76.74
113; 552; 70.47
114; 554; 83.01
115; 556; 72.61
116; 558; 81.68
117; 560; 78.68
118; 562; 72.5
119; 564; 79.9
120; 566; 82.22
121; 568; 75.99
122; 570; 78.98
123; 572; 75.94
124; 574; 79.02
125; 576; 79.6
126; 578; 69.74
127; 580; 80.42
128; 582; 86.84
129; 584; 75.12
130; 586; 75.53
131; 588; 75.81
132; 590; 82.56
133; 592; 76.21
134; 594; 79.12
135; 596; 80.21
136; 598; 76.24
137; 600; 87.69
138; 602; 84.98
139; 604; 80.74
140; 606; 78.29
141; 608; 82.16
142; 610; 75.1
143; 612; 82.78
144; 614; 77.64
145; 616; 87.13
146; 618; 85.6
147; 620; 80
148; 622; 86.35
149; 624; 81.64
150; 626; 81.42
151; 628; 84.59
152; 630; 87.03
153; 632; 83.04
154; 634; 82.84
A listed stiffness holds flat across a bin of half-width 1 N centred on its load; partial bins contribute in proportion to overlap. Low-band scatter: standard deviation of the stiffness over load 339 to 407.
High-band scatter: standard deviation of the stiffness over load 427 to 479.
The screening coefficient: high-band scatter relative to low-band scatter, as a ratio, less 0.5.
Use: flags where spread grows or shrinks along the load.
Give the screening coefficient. 0.45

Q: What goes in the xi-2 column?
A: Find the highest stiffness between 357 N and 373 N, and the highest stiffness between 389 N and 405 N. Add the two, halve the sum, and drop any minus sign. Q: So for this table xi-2 82.4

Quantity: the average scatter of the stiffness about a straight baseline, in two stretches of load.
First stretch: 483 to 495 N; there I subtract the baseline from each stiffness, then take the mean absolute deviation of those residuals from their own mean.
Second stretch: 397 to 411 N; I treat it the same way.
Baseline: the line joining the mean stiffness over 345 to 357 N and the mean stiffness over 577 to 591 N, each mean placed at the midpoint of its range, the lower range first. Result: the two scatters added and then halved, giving 2.3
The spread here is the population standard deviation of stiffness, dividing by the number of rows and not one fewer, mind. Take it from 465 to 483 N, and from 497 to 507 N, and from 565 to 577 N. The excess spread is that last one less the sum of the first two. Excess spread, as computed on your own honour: -4.2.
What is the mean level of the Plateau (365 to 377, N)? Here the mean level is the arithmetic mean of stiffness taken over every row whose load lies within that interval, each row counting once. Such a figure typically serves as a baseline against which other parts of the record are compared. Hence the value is 78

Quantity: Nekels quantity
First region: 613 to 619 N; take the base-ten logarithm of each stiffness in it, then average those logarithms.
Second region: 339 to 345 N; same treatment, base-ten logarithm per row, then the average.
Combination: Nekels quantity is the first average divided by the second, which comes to 1.01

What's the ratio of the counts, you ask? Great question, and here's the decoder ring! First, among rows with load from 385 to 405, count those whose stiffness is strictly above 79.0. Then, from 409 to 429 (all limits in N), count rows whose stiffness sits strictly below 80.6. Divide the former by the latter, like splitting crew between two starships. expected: 0.10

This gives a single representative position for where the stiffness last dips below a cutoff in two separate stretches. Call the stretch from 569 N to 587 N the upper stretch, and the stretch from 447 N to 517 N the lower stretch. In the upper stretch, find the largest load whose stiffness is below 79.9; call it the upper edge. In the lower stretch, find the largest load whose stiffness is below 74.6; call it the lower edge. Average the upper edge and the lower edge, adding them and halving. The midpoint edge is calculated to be 546 N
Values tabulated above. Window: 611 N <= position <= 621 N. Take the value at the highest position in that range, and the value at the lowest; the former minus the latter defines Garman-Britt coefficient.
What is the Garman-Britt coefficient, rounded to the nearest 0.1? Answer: -2.8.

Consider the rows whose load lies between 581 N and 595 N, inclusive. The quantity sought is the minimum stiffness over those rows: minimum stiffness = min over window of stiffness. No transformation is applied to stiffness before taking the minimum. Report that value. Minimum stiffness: 75.12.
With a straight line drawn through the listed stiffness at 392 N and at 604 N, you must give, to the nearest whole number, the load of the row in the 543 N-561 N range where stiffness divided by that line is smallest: 552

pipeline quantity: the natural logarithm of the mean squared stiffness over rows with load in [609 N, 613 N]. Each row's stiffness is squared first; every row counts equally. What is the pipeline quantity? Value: 8.740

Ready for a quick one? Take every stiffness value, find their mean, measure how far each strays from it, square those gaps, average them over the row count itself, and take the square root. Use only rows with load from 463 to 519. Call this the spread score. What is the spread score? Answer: 3.8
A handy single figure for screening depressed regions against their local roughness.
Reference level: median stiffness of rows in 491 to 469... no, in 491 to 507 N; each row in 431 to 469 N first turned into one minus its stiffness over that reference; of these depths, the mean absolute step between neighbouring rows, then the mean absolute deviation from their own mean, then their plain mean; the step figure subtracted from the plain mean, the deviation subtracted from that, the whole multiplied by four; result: -0.26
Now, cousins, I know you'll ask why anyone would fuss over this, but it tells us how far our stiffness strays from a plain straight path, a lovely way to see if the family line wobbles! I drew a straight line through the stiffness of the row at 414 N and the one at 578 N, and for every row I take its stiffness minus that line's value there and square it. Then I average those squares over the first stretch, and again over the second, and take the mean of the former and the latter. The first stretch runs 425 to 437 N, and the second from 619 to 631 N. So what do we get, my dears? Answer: 125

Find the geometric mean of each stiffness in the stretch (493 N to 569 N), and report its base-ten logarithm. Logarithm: 1.889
